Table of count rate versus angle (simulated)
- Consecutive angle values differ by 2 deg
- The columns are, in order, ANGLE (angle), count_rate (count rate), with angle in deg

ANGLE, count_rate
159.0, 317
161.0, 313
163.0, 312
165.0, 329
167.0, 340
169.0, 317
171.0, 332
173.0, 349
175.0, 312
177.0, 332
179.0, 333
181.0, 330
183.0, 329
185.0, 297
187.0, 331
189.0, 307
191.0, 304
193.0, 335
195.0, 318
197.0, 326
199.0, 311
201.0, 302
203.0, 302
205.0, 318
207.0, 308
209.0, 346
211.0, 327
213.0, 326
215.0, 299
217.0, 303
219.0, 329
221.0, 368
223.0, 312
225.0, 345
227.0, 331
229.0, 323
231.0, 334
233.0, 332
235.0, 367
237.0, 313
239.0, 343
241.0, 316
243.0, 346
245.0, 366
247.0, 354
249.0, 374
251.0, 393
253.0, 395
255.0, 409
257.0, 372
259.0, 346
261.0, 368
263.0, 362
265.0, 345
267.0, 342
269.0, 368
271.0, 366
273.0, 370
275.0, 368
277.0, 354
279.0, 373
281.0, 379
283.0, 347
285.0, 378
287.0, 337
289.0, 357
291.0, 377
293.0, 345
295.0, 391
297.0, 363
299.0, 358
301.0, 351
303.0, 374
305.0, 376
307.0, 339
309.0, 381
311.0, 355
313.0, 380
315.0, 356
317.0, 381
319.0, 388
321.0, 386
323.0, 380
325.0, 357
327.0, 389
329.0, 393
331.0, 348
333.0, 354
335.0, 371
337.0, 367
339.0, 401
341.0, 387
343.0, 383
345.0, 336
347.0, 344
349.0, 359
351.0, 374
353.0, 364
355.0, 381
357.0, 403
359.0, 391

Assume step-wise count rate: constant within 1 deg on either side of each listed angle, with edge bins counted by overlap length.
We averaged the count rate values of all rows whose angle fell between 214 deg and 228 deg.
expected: 327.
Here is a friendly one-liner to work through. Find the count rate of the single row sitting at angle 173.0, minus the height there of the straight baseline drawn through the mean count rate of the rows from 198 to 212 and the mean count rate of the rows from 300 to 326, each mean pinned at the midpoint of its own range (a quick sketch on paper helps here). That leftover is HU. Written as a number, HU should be 48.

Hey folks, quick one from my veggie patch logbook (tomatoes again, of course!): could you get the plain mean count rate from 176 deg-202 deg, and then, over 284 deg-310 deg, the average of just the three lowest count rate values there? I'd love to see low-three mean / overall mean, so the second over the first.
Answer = 1.06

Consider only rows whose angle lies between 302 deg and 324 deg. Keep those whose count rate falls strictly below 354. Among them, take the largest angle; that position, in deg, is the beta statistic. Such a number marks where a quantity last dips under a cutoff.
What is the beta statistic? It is 307.0 deg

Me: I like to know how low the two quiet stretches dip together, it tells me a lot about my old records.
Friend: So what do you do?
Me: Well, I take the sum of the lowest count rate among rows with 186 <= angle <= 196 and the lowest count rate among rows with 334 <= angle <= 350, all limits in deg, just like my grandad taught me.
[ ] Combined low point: 640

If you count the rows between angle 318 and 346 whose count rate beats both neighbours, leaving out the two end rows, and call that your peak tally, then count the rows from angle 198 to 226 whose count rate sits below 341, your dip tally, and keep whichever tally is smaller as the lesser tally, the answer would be 3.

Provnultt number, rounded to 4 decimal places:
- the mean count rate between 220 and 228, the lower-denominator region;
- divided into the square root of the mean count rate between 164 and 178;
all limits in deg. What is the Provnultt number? 0.0536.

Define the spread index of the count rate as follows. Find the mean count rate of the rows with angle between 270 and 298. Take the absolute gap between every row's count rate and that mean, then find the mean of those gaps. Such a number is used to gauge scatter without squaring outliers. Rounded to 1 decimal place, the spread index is 12.1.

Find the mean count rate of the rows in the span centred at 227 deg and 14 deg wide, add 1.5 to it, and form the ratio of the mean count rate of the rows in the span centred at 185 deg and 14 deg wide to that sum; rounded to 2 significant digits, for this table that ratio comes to 0.95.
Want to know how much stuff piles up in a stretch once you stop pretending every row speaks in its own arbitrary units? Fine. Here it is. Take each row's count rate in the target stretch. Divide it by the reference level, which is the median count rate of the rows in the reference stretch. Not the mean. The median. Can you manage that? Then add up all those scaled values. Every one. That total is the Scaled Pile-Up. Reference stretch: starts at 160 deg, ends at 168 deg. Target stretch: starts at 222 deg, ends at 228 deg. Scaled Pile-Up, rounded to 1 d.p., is 3.1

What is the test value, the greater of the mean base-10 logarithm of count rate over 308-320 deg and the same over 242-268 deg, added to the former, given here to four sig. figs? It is 5.144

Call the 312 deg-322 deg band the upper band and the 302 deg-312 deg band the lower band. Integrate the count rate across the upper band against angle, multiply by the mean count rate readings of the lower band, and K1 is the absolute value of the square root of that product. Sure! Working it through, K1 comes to 1175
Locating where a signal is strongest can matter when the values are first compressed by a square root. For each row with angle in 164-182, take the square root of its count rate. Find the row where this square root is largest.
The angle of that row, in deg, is 173.0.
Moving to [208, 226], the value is 221.0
